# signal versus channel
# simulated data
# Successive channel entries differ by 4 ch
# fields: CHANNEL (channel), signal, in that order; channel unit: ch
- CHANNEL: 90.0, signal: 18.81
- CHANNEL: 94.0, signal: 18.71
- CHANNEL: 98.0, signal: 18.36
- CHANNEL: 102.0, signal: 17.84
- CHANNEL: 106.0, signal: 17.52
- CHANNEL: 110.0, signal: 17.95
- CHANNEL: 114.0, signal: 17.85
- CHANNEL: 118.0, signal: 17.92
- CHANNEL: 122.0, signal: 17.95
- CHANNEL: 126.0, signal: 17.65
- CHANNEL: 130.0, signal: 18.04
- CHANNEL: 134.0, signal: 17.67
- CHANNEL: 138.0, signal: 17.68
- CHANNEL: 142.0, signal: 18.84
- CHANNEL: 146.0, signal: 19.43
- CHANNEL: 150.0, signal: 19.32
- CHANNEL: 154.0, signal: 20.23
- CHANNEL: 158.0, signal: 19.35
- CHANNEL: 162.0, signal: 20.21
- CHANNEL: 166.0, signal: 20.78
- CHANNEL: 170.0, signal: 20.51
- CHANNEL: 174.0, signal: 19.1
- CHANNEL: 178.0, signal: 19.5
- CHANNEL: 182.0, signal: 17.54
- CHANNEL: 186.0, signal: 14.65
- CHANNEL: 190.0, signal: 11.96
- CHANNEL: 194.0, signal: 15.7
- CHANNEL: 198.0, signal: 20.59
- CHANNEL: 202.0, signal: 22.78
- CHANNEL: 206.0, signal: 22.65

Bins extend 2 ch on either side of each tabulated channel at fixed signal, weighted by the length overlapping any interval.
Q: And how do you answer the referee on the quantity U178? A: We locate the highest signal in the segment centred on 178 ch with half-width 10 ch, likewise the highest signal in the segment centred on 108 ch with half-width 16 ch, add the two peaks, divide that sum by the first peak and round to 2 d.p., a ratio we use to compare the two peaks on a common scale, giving 1.91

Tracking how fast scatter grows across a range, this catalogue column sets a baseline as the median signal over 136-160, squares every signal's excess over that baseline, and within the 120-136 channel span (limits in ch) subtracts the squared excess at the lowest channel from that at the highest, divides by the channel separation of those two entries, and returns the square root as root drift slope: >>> 0.267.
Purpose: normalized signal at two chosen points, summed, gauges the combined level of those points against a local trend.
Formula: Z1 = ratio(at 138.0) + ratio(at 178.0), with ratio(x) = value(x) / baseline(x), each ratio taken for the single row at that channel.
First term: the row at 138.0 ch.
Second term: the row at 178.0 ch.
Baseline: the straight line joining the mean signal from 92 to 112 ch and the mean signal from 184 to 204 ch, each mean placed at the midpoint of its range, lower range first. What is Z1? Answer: 2.13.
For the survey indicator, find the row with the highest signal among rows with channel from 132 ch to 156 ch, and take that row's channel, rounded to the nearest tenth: 154.0 ch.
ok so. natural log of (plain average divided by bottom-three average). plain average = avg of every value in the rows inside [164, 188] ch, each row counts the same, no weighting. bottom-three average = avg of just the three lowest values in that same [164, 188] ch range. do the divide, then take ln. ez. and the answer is 0.089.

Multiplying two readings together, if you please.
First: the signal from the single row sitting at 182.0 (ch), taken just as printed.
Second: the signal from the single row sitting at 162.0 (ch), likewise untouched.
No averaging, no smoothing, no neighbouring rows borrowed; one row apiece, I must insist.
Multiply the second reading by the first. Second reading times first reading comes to 354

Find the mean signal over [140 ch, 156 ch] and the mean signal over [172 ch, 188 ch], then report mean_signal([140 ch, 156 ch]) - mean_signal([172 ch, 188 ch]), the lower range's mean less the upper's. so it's 1.8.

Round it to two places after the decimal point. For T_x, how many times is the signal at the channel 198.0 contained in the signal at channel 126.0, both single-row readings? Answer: 0.86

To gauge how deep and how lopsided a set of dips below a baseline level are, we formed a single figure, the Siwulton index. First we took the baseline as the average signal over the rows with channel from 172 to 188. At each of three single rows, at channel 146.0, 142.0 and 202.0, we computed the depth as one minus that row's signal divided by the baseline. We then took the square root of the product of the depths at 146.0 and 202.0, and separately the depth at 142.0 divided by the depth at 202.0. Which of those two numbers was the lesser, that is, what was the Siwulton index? 0.17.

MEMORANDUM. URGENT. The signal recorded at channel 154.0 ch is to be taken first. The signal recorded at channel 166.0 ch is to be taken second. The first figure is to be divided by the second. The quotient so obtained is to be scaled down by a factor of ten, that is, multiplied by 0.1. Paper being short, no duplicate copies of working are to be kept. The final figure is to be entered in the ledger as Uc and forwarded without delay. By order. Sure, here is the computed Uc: 0.097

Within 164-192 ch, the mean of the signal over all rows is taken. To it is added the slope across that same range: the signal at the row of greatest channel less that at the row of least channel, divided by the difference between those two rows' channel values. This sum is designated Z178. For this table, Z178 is 17.4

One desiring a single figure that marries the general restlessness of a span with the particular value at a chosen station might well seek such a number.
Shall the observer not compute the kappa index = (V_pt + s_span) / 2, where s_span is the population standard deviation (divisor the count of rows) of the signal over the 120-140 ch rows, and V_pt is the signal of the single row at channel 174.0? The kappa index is 9.6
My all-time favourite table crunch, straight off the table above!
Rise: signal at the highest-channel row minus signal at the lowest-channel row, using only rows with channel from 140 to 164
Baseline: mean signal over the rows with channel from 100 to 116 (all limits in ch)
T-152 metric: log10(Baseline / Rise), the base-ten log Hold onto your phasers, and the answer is 1.1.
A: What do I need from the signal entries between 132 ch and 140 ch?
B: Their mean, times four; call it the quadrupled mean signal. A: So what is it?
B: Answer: 70.7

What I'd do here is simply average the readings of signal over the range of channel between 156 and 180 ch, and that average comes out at 19.9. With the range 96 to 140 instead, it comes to 17.9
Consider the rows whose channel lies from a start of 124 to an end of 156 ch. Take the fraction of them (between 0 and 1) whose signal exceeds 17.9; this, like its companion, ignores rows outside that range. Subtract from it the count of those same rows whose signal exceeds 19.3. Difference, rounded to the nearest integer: -2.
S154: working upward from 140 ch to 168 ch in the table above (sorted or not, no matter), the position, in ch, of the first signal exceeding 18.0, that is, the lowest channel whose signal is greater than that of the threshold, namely 142.0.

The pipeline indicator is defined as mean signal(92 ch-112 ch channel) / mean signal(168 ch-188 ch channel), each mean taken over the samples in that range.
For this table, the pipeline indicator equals 0.99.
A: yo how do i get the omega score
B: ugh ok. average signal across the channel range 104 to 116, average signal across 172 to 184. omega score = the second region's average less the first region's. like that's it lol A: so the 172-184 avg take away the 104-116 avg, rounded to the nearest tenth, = 0.9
